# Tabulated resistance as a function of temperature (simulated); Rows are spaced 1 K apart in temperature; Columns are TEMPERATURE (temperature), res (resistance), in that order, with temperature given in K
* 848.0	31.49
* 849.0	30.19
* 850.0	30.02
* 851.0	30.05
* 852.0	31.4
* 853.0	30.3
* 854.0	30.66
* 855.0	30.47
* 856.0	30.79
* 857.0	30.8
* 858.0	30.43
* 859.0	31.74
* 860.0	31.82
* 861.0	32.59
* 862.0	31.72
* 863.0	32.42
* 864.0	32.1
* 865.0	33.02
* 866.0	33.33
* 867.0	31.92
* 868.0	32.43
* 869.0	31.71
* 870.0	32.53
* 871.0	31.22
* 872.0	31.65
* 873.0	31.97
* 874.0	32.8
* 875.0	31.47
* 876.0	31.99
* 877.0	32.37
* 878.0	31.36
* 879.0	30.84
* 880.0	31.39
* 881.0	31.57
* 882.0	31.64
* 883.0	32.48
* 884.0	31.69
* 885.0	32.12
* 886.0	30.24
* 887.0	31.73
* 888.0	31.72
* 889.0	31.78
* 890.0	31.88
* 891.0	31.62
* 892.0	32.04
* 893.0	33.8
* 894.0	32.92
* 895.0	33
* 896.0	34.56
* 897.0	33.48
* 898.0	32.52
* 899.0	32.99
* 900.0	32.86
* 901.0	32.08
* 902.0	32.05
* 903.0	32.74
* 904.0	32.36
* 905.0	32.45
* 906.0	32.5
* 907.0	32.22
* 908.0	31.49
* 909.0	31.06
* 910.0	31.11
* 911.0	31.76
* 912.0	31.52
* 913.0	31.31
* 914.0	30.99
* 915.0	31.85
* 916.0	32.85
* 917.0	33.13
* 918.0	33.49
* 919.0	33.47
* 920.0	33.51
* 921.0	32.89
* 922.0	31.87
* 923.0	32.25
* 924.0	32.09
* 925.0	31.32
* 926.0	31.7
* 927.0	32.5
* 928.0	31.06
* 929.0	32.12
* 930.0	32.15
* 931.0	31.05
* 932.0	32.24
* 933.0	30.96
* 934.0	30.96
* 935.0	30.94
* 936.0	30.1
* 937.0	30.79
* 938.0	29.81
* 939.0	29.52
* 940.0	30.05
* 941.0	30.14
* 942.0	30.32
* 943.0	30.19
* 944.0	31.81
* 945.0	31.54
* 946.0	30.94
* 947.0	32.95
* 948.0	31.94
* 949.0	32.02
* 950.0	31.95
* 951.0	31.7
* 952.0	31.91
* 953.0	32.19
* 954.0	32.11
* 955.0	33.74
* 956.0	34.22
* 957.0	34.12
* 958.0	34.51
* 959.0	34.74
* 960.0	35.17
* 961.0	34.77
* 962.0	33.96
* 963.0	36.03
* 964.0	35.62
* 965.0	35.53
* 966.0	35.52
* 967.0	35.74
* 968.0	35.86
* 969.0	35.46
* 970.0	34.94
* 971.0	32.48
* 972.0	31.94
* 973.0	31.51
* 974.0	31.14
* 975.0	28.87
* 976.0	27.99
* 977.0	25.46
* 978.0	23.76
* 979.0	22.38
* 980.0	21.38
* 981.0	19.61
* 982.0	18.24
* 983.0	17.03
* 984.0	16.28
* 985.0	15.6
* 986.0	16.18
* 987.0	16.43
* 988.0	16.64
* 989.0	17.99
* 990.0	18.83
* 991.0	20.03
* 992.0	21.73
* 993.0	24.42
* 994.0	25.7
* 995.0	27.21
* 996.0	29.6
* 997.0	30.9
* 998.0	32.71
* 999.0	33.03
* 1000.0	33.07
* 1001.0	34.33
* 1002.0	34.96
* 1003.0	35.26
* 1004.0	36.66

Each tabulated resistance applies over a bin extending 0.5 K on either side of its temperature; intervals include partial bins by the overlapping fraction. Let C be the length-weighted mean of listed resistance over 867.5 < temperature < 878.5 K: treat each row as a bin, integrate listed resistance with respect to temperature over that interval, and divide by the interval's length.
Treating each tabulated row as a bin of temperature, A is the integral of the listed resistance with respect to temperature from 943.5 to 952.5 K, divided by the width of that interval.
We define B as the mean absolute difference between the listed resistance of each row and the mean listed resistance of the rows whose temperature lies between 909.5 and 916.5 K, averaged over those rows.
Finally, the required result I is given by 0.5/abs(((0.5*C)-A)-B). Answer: 0.031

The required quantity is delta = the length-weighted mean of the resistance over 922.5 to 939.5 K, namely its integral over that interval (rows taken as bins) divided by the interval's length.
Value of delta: 31.27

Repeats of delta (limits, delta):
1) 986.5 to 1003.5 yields 26.64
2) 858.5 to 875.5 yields 32.14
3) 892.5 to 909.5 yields 32.65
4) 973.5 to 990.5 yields 20.81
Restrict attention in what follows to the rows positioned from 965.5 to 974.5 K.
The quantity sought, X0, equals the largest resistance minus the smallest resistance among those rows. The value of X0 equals 4.7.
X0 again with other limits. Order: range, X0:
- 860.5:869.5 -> 1.6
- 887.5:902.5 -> 2.9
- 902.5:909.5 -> 1.7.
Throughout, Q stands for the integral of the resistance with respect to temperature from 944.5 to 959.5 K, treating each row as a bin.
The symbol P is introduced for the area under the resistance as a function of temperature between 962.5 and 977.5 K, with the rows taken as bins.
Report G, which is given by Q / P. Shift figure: 0.993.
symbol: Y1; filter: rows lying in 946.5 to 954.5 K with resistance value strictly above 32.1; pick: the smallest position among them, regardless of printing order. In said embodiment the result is 947.0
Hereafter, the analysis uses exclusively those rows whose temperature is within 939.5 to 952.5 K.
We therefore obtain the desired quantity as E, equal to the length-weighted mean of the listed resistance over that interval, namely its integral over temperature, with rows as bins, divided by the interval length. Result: 31.3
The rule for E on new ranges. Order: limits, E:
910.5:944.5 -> 31.6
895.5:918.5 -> 32.3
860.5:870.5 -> 32.4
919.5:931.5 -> 32.0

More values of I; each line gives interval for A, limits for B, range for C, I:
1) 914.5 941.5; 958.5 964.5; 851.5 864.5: 0.030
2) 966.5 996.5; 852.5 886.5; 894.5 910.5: 0.055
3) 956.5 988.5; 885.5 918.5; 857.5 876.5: 0.039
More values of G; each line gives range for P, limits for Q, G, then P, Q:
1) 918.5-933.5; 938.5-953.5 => 0.975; 481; 469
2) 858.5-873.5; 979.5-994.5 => 0.593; 482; 286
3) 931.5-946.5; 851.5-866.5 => 1.029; 460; 474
